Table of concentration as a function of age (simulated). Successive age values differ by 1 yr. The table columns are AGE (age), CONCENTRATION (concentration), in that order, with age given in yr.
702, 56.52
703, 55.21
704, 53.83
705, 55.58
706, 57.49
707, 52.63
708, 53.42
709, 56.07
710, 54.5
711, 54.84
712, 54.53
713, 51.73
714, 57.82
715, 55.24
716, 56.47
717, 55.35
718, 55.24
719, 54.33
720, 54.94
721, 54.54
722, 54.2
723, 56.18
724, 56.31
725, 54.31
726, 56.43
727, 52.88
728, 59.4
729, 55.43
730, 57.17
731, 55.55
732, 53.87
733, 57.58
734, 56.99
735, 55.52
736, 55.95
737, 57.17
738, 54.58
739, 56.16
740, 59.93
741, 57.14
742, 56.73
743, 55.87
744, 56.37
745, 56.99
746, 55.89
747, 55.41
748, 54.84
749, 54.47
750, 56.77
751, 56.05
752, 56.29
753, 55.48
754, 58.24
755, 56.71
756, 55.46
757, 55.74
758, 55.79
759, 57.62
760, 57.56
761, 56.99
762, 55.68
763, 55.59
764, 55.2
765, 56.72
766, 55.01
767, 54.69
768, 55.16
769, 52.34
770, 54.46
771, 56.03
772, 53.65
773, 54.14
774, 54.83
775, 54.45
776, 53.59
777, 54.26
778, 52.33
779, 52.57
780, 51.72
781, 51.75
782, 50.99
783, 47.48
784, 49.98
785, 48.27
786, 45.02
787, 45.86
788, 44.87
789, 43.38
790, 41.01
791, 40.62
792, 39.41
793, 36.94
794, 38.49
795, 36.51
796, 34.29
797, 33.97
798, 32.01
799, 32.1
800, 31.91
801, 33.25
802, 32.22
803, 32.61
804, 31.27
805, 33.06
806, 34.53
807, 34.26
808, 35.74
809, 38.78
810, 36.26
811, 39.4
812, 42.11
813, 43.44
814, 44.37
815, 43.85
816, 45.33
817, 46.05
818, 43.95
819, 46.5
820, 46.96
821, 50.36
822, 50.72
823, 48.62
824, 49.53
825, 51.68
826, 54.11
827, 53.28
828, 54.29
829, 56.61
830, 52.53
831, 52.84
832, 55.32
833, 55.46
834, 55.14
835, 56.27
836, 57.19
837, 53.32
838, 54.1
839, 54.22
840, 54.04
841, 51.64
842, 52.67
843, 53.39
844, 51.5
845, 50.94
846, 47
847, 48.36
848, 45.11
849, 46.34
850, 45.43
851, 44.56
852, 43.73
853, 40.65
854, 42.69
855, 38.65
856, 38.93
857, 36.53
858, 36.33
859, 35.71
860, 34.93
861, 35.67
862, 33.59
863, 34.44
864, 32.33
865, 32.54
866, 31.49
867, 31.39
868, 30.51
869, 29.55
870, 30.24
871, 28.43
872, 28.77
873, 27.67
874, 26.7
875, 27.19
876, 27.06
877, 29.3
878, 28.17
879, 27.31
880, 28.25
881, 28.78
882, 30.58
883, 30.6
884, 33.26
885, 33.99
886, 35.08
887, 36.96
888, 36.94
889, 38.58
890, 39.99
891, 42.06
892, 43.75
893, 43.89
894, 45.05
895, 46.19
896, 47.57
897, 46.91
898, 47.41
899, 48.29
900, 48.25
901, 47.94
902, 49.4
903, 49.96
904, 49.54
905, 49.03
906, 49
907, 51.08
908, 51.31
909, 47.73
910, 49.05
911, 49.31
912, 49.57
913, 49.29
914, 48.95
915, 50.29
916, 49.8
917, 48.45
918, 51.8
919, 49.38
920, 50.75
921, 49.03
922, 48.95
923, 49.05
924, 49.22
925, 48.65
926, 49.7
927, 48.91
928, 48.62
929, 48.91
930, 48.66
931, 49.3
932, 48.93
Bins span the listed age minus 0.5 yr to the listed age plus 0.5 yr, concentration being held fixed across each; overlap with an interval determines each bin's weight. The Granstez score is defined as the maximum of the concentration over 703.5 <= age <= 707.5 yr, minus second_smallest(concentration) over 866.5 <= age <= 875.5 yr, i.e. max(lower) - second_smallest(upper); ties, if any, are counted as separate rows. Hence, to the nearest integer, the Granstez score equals 30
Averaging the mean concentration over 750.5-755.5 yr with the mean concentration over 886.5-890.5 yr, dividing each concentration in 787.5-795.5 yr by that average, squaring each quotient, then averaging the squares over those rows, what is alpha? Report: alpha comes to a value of 0.7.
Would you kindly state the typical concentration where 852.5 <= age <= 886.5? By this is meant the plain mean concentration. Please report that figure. 32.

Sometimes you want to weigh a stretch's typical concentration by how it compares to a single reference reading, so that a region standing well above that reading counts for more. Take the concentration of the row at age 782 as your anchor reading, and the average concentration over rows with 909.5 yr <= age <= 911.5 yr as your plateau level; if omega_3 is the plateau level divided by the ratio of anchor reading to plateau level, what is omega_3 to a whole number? 47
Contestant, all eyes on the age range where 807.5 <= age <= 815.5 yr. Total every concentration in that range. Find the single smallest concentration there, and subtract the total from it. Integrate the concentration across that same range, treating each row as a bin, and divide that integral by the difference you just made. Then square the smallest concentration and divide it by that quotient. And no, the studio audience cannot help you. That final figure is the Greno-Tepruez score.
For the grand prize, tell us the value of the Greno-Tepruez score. -1136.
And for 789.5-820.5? -952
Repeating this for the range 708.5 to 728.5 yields -2551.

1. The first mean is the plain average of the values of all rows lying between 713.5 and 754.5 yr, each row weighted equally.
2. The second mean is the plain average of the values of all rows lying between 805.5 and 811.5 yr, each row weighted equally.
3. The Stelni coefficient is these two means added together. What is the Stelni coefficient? 92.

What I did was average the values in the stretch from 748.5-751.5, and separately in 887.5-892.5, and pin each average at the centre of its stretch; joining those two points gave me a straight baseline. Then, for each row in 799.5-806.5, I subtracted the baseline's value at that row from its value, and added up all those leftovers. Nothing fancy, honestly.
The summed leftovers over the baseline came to -120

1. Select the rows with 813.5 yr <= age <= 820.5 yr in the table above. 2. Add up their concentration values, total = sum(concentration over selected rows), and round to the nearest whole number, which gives 317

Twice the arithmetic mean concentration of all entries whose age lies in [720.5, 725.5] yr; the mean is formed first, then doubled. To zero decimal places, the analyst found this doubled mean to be 110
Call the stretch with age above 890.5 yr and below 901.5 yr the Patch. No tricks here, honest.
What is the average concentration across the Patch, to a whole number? 46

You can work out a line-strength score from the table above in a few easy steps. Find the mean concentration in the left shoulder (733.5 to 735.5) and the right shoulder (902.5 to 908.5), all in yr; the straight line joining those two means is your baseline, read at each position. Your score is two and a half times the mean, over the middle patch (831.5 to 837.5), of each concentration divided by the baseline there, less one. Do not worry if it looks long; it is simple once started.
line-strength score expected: 0.14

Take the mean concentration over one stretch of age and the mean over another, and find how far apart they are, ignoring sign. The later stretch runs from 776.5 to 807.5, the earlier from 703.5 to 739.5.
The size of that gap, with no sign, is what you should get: 15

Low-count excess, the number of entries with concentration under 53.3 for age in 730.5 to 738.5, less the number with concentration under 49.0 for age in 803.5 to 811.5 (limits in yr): -8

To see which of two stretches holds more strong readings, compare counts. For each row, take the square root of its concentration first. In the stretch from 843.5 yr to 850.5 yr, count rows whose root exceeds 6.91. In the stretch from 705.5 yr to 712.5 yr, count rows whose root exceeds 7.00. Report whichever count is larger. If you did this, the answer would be 7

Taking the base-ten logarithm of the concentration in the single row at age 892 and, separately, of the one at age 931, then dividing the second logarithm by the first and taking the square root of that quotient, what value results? 1.02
